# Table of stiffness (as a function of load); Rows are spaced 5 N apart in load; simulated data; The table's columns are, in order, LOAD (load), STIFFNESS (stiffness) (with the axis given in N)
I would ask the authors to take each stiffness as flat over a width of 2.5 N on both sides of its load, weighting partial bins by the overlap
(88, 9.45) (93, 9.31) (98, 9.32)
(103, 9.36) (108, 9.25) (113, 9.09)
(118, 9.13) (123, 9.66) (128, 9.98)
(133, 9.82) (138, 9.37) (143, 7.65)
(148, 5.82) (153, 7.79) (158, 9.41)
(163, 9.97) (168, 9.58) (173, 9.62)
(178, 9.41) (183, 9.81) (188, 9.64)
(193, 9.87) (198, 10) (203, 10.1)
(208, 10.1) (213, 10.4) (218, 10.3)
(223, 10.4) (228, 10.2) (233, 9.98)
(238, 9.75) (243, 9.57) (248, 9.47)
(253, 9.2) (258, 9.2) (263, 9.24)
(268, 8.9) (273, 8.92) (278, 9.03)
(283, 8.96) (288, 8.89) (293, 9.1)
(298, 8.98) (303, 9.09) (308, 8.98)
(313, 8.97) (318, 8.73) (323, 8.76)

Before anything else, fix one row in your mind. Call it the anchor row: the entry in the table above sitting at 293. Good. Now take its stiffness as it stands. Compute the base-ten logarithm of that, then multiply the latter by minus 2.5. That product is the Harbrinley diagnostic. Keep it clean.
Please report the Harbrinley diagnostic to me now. -2.398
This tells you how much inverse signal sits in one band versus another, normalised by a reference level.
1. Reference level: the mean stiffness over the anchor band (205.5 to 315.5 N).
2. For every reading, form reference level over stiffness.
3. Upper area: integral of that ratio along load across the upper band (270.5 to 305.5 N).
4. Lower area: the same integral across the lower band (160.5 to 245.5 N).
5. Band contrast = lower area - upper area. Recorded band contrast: 44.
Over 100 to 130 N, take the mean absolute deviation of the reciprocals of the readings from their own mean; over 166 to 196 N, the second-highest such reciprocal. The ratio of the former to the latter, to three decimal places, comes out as 0.029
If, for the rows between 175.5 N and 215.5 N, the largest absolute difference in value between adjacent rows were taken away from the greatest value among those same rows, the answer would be 10.0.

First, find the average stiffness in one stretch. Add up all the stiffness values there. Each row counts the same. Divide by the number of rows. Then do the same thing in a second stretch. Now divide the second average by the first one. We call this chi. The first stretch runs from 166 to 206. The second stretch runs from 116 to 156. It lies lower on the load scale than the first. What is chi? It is 0.89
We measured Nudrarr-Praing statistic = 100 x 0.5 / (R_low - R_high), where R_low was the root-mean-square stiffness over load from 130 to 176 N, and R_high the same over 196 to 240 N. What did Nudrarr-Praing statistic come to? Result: -40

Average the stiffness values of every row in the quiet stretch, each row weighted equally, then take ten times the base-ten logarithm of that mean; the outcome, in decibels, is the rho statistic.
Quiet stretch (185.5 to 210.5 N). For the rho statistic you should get 10.0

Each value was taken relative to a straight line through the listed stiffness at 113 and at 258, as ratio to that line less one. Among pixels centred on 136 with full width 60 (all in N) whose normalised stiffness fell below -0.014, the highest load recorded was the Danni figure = 153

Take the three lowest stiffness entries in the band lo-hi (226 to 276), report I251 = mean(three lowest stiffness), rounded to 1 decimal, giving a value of 9.0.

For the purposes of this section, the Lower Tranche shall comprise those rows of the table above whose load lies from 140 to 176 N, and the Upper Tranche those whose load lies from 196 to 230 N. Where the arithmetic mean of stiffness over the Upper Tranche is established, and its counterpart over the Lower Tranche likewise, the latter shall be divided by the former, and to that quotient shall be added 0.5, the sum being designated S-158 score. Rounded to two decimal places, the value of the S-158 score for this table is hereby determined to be 1.34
